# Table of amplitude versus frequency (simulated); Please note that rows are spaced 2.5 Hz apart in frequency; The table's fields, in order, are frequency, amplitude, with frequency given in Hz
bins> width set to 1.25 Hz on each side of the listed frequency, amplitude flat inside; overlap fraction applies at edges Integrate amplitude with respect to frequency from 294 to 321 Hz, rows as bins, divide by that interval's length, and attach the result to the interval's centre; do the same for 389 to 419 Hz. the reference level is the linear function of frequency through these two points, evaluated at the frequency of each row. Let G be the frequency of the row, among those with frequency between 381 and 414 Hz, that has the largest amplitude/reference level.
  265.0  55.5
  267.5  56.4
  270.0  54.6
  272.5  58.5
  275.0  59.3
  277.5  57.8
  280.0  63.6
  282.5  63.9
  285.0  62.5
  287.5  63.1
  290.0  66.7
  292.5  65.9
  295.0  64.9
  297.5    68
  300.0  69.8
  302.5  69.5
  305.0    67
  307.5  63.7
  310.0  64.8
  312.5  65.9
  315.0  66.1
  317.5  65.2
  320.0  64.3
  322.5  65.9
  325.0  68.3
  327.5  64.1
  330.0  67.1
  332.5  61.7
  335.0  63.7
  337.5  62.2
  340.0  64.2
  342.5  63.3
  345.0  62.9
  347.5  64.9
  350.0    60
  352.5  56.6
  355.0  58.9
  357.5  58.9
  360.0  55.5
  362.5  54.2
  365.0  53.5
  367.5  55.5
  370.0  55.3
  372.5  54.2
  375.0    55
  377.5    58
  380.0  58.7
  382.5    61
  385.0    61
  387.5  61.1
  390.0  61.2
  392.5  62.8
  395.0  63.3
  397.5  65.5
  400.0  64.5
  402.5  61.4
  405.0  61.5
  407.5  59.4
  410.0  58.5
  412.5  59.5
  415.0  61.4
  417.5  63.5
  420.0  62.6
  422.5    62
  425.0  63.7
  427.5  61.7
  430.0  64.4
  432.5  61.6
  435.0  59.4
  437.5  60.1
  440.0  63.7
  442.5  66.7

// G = 397.5 Hz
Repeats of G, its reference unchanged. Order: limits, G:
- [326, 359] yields 330.0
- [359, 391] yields 390.0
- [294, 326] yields 300.0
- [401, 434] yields 430.0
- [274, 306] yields 300.0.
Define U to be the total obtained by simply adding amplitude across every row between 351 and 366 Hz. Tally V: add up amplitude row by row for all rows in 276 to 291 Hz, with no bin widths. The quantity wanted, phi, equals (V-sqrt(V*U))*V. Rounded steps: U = 338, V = 378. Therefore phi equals 7763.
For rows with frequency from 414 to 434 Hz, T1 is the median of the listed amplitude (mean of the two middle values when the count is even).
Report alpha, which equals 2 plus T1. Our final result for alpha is 64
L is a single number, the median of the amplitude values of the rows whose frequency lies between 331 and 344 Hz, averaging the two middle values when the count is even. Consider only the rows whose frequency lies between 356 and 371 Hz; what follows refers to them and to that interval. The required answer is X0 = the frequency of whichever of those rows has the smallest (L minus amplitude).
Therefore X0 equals 357.5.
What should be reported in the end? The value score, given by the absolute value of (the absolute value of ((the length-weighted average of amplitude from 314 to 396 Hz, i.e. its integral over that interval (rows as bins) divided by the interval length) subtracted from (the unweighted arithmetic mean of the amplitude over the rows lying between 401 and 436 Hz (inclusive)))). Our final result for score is 0.6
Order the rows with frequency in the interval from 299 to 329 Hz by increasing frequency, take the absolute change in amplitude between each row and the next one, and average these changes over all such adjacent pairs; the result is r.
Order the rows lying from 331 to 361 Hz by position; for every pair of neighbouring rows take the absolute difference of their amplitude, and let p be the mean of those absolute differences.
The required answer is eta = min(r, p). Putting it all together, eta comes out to 1.68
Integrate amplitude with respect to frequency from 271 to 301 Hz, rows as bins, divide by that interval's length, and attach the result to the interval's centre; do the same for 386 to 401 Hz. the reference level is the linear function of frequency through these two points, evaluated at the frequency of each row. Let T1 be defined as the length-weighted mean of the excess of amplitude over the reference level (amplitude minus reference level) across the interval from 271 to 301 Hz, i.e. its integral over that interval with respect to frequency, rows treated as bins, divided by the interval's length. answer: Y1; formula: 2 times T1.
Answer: 0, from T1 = 0.0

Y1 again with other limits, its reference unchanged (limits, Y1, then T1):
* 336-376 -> -9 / -4.7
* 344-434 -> -6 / -2.9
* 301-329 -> 5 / 2.5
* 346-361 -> -8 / -3.9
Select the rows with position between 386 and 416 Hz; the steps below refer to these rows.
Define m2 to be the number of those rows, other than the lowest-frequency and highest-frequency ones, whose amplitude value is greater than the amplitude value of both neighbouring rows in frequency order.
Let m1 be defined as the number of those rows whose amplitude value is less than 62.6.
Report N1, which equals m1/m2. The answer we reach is 4.0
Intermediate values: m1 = 8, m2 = 2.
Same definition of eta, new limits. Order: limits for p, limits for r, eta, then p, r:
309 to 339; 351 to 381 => 1.41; 2.11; 1.4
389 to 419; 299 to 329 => 1.50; 1.50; 1.7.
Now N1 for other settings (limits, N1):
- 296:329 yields 0.0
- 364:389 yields 10.0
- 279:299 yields 0.5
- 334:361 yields 3.0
